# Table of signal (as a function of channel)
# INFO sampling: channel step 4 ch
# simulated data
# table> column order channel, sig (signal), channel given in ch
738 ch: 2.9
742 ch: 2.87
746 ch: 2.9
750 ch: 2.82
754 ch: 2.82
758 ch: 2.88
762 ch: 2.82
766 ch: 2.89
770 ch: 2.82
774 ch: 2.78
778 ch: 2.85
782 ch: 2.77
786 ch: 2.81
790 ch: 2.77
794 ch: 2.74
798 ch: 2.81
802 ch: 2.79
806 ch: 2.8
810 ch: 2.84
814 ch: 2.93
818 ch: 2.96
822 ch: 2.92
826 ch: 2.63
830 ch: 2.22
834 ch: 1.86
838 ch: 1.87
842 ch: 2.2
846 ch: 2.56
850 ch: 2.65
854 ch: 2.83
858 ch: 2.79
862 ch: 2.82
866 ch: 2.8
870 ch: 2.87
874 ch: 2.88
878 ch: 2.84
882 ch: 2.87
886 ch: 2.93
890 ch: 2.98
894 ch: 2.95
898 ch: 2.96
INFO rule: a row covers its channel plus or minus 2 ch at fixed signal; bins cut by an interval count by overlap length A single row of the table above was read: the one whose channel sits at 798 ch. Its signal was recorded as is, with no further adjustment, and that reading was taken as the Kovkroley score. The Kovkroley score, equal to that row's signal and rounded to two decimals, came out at 2.81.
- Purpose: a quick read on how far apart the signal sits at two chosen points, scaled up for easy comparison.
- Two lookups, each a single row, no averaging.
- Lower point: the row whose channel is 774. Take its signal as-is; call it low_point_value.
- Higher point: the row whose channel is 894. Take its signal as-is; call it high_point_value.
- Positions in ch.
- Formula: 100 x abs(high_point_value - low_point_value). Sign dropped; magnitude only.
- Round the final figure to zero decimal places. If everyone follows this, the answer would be 17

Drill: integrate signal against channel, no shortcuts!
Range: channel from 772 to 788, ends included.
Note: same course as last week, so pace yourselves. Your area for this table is 44.8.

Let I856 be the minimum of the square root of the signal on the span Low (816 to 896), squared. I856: 1.86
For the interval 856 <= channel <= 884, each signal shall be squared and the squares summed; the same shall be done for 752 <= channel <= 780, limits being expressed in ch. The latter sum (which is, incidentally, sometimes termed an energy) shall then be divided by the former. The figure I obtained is 1.00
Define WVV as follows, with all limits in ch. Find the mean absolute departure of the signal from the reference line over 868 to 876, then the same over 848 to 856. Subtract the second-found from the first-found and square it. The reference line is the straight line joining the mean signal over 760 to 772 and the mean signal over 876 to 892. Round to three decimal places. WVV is 0.016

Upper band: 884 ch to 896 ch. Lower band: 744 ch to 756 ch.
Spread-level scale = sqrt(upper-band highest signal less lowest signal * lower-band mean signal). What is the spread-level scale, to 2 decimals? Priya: 0.38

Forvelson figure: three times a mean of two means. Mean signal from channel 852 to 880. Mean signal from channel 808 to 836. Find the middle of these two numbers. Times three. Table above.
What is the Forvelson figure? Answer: 8.18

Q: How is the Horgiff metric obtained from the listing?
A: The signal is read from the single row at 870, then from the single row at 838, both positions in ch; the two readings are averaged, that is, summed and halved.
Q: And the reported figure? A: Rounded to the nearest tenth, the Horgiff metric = 2.4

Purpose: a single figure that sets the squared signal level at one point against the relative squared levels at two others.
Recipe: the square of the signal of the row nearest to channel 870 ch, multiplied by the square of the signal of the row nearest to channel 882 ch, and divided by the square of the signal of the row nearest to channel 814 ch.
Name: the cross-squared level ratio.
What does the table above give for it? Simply 7.9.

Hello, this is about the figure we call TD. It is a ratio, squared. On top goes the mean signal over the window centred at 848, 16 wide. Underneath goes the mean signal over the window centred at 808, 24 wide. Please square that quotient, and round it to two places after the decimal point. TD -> 0.80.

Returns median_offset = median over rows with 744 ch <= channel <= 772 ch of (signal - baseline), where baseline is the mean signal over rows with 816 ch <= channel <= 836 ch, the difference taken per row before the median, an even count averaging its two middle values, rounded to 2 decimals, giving 0.30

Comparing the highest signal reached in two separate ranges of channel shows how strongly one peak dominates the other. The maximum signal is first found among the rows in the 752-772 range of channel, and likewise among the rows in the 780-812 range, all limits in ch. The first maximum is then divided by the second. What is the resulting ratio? 1.02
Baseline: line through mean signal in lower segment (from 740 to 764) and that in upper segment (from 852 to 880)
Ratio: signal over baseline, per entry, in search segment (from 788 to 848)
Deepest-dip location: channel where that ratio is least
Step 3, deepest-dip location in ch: 834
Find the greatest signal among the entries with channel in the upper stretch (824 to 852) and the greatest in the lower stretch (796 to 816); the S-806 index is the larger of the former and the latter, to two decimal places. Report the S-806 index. 2.93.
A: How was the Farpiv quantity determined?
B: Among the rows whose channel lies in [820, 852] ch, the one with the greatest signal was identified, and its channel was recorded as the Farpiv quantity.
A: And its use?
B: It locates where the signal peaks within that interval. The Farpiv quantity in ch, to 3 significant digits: 822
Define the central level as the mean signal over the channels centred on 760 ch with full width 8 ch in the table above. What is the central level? 2.85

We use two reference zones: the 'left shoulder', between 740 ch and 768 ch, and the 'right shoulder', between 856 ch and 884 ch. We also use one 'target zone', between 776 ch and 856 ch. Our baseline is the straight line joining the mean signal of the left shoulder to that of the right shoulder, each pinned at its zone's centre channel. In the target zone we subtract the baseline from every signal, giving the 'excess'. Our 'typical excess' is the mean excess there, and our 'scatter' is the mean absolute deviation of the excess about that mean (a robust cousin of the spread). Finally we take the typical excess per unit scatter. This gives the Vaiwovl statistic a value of -0.83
